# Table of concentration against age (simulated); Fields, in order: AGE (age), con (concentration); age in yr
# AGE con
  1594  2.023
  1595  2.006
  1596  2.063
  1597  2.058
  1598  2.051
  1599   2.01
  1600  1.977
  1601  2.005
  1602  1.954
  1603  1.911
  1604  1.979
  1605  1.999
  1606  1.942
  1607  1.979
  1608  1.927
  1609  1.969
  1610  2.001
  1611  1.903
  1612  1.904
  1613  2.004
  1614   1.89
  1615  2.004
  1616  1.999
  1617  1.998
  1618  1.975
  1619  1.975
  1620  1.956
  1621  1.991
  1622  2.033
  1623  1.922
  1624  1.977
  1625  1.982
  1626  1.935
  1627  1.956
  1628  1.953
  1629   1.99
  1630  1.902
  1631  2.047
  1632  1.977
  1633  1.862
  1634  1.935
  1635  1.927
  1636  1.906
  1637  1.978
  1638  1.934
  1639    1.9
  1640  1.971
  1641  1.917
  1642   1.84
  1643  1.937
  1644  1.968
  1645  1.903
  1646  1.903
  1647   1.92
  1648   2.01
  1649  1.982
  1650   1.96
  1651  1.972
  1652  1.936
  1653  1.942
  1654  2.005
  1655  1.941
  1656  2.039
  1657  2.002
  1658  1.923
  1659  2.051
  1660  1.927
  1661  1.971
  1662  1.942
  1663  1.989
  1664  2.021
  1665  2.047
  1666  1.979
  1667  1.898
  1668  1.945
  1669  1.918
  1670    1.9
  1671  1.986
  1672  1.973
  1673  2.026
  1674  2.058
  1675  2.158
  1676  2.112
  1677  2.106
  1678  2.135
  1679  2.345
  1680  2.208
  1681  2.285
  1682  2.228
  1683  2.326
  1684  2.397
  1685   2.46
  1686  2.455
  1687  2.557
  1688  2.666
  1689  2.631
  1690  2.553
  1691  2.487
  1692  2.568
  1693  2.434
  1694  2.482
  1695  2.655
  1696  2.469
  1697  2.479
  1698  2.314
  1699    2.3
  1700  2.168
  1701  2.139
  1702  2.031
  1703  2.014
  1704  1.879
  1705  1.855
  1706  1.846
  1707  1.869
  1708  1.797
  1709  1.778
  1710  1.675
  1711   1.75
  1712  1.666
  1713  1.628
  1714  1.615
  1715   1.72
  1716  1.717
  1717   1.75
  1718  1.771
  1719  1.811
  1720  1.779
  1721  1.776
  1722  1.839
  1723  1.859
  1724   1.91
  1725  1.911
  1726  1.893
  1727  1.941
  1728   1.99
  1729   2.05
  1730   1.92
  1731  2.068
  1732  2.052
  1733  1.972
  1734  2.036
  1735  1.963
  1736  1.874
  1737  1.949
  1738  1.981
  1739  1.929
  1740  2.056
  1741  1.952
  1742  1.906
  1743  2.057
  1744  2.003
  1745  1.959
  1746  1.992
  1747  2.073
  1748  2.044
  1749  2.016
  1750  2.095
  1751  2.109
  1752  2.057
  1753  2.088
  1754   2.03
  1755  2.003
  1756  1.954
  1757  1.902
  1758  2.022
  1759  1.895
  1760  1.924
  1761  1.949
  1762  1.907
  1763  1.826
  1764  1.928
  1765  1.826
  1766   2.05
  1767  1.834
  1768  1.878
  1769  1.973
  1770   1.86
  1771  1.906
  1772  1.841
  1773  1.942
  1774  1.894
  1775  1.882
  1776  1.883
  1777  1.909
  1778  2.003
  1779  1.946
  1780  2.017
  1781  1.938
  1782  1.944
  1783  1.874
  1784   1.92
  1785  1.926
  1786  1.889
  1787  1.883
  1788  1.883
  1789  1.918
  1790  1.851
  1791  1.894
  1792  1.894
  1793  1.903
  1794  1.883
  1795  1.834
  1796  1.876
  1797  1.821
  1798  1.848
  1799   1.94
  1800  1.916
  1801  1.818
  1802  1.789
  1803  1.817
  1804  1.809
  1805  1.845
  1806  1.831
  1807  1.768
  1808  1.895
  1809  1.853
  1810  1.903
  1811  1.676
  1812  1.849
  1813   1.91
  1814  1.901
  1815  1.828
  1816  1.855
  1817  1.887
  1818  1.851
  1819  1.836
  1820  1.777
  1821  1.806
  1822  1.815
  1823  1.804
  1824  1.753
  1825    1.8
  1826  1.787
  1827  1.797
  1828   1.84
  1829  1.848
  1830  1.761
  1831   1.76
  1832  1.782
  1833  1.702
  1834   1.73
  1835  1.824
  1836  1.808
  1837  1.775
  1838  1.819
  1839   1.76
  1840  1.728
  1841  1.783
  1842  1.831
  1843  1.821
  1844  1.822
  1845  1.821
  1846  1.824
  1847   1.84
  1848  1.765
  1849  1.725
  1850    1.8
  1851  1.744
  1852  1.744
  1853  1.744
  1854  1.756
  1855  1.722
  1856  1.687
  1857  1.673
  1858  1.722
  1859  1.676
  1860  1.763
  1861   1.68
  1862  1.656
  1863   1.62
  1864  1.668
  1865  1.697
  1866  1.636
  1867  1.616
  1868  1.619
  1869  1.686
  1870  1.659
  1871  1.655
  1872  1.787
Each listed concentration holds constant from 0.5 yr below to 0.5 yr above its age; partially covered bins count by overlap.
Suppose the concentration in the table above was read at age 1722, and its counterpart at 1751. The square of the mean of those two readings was 3.9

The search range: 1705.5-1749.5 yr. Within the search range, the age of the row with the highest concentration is 1747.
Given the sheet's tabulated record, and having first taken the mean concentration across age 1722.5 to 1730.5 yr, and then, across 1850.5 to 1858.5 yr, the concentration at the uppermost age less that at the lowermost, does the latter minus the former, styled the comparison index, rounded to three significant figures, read -1.96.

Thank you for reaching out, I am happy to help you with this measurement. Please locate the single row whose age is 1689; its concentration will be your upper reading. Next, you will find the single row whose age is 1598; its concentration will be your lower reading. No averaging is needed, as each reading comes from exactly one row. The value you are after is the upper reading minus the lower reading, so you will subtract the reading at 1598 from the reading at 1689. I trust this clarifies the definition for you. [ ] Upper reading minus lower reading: 0.58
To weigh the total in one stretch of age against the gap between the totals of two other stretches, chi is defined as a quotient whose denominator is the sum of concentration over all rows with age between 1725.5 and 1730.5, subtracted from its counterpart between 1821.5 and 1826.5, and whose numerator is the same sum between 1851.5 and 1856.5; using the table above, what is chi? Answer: -10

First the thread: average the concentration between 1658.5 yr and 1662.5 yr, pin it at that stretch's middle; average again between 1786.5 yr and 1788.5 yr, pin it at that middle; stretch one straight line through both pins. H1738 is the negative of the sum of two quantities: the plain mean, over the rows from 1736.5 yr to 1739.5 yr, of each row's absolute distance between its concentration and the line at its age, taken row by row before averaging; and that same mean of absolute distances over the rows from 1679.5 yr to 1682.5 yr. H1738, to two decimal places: -0.32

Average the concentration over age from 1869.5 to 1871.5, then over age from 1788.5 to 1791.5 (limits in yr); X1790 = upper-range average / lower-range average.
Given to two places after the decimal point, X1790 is 0.88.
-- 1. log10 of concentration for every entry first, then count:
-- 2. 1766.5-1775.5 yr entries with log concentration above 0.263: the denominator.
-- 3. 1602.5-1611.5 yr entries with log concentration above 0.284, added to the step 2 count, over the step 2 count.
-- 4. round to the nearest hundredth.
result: 1.78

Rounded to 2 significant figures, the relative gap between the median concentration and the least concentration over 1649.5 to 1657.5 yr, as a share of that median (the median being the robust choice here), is 0.015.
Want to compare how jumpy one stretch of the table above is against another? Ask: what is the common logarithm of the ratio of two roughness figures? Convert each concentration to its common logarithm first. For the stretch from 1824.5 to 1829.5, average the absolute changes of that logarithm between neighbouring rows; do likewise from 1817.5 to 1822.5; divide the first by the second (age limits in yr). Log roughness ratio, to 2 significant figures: -0.18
